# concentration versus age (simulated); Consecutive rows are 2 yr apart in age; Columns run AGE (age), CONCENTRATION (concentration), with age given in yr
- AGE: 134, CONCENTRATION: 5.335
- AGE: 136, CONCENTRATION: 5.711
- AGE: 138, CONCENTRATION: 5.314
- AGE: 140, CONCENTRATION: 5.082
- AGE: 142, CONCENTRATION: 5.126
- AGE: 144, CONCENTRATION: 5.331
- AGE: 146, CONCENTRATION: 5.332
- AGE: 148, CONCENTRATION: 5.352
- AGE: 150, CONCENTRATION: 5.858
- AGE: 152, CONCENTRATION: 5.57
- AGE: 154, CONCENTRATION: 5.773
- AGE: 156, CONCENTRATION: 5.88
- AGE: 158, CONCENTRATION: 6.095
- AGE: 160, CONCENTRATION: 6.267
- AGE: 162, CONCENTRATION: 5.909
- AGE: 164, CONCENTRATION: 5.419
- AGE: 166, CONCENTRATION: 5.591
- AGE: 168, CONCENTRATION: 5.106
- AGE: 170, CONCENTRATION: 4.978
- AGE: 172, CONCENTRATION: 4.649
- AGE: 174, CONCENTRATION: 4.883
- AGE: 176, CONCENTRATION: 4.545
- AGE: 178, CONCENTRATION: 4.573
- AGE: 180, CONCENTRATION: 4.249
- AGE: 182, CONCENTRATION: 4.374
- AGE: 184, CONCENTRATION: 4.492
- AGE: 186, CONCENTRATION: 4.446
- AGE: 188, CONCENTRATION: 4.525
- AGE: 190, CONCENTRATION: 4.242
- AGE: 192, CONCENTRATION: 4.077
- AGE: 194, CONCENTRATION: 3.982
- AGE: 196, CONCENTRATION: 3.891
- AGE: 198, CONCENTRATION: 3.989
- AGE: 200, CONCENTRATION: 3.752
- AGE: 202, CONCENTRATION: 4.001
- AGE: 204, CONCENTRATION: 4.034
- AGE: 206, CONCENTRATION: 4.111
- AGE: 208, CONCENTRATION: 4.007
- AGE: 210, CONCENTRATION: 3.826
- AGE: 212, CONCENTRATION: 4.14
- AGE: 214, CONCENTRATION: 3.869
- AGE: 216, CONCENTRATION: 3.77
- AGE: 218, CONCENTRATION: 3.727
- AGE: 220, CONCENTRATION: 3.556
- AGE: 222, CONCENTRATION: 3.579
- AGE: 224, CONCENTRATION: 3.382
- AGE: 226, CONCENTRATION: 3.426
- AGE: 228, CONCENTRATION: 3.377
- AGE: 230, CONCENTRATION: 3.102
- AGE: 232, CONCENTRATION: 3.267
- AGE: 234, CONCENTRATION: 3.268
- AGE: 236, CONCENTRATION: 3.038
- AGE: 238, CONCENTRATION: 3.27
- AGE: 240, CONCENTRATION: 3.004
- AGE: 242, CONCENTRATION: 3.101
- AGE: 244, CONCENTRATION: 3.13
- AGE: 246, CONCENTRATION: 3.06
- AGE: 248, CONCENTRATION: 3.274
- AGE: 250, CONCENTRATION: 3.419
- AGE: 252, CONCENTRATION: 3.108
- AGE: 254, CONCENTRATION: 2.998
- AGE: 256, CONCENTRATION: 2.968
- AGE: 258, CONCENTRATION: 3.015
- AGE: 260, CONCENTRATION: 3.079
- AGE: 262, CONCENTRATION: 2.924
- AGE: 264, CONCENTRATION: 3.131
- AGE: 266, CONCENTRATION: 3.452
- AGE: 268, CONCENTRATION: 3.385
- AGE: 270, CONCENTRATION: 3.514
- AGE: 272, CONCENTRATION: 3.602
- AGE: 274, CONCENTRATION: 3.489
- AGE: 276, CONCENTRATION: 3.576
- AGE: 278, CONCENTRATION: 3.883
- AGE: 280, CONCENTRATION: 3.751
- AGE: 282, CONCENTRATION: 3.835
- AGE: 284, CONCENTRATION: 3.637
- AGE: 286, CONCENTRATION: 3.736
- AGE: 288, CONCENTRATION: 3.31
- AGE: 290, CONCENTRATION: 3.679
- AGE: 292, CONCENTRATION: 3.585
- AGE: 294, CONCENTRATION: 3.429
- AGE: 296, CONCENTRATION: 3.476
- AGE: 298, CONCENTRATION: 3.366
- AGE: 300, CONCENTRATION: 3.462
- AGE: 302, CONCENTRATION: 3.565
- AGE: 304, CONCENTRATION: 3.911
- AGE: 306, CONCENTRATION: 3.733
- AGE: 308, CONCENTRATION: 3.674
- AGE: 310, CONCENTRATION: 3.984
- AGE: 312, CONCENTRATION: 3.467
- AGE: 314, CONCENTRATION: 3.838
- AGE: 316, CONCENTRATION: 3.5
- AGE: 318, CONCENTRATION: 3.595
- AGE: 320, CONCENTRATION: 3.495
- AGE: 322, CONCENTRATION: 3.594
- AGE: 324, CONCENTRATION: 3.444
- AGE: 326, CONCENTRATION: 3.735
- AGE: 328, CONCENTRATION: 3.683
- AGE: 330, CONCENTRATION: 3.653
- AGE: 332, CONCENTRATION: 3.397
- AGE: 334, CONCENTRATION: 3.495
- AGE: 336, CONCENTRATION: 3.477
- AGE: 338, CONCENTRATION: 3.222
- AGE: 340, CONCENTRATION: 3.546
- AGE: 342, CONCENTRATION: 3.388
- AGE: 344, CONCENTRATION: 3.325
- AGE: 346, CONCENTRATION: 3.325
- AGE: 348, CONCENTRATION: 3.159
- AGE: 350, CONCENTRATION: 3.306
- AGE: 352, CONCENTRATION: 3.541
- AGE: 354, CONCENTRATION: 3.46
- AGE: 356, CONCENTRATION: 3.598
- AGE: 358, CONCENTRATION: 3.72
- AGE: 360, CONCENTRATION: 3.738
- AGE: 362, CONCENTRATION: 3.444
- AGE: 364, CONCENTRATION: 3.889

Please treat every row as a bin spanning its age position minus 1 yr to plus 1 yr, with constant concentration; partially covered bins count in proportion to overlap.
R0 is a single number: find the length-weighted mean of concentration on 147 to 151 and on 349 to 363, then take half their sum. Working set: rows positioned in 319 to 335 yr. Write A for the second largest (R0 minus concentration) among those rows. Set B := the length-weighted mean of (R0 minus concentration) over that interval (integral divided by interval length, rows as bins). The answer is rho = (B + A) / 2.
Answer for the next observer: 1.1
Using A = 1.13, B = 1.01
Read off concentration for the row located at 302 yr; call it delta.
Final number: 3.565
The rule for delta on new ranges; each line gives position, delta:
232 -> 3.267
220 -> 3.556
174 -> 4.883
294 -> 3.429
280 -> 3.751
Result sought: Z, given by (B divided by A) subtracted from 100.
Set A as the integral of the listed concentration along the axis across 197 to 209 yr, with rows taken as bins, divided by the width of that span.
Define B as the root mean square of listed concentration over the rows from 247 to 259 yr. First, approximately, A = 3.98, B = 3.1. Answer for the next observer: 99.21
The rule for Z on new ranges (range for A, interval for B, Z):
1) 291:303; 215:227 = 98.97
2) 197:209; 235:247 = 99.22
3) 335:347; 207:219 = 98.85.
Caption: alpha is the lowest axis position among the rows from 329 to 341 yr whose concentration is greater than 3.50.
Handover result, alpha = 330 yr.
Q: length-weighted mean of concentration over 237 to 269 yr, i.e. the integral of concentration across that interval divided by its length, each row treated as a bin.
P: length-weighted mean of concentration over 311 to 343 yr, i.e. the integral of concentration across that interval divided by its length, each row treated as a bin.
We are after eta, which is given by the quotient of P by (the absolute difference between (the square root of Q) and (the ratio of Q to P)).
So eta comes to 4.00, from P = 3.53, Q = 3.14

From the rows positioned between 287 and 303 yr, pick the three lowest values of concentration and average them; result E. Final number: 3.37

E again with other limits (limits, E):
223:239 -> 3.14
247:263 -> 2.96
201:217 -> 3.82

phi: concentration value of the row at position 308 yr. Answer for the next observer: 3.674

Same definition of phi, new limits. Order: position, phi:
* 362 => 3.444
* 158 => 6.095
